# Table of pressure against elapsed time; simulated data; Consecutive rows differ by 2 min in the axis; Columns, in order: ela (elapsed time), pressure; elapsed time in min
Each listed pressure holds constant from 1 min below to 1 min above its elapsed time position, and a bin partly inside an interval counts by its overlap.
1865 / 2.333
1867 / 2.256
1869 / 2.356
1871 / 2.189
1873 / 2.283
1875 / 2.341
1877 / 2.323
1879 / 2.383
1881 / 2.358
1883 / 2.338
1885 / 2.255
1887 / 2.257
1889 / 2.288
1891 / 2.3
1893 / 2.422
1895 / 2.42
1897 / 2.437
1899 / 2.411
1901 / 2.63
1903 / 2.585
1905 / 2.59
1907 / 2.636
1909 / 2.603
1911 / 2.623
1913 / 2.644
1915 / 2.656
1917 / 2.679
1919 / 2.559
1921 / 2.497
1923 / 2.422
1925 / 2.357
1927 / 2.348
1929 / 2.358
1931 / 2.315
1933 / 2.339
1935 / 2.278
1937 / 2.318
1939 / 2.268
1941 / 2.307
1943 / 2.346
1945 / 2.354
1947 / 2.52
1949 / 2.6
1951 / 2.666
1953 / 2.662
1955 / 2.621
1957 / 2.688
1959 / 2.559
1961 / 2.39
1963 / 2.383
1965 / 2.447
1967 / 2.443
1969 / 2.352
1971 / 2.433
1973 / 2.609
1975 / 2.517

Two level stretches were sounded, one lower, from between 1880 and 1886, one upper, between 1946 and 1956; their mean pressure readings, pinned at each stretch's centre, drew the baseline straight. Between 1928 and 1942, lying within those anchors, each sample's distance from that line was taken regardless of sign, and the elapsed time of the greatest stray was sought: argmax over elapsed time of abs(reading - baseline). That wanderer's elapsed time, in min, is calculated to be 1939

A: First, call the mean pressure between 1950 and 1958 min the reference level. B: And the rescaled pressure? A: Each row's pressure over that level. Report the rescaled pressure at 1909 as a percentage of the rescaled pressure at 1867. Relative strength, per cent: 115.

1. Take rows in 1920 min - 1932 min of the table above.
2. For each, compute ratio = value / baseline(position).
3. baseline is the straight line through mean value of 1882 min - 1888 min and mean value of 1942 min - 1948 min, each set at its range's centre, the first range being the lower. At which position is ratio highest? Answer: 1921 min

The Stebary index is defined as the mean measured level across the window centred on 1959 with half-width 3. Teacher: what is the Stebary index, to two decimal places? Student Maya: 2.55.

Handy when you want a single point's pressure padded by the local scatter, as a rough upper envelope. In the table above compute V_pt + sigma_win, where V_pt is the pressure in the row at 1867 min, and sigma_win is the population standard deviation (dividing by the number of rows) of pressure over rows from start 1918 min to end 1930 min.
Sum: 2.34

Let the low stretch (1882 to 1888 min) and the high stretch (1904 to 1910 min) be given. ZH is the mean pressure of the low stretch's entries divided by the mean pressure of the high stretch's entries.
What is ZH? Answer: 0.875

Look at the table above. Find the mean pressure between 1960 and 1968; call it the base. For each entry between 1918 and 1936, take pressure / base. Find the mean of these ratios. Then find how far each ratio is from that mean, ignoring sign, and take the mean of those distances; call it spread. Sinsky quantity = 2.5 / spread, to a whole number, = 85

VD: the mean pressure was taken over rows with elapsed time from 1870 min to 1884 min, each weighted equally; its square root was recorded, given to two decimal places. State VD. 1.52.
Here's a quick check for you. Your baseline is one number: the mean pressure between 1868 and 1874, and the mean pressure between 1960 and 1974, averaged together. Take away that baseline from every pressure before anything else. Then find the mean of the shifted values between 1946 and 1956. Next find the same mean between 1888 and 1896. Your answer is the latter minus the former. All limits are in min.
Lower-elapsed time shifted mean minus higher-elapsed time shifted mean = -0.26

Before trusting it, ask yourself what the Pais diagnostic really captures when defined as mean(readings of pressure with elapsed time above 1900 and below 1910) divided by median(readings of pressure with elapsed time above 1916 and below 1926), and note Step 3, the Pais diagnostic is 1.04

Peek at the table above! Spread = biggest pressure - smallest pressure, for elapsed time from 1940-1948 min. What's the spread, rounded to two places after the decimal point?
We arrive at 0.21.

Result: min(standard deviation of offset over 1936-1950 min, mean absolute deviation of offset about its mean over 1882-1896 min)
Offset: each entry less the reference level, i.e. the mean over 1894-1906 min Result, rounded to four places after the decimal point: 0.0580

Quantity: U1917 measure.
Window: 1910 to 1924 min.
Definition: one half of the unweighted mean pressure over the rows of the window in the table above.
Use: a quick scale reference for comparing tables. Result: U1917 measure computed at 1.29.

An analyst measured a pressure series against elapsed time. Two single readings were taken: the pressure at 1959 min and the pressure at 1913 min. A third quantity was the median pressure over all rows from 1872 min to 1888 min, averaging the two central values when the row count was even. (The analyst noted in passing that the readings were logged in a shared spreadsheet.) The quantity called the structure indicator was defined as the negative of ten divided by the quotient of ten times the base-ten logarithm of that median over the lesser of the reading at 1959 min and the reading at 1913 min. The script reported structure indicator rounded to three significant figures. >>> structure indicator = -6.96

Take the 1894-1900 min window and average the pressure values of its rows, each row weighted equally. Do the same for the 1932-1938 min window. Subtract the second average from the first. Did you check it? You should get 0.111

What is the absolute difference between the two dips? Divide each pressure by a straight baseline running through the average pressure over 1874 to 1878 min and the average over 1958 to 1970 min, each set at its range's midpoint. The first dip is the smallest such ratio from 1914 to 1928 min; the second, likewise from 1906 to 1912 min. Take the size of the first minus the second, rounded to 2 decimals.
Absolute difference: 0.12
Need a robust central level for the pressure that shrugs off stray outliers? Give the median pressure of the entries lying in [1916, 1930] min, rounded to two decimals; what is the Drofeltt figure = 2.42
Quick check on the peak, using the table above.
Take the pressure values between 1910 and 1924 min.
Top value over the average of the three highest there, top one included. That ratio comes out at 1.01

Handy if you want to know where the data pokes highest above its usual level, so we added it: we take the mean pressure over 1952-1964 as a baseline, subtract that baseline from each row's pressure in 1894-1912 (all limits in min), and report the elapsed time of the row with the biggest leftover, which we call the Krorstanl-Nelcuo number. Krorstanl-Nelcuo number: 1907 min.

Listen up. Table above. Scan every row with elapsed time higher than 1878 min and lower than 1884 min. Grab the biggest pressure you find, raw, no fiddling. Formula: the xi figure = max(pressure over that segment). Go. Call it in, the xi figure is 2.383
